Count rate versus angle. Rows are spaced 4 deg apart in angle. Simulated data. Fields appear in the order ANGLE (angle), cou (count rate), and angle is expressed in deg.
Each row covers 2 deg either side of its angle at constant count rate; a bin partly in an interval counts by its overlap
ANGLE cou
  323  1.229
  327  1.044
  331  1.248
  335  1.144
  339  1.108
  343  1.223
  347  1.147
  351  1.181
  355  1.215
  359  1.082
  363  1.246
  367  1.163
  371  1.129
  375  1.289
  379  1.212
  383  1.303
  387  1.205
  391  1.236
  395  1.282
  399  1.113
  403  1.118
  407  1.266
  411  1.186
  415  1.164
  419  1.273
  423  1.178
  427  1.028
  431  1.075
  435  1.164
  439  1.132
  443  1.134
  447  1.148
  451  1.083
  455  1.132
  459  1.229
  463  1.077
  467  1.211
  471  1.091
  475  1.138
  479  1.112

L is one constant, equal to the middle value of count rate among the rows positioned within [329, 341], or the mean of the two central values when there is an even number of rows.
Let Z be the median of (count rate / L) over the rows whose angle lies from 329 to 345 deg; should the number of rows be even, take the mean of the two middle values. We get 1.03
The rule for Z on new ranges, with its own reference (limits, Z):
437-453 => 0.99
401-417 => 1.03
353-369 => 1.04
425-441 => 0.96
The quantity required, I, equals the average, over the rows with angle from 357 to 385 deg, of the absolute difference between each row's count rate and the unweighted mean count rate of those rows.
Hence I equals 0.068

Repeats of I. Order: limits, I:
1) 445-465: 0.044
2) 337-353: 0.037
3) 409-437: 0.058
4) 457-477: 0.057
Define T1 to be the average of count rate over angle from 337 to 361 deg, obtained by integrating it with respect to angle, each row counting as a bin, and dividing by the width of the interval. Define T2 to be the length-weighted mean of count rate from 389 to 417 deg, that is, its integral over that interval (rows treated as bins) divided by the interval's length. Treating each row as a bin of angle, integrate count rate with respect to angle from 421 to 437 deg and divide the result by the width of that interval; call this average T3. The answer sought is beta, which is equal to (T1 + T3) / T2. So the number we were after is 1.90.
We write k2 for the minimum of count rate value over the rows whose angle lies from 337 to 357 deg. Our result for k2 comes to 1.108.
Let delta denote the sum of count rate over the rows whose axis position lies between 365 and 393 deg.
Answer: 8.54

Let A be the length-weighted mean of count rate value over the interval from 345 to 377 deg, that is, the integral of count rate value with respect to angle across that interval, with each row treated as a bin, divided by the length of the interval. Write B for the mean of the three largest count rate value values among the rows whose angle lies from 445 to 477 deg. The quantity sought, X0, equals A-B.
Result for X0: -0.01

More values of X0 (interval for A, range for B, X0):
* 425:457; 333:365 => -0.12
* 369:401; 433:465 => 0.04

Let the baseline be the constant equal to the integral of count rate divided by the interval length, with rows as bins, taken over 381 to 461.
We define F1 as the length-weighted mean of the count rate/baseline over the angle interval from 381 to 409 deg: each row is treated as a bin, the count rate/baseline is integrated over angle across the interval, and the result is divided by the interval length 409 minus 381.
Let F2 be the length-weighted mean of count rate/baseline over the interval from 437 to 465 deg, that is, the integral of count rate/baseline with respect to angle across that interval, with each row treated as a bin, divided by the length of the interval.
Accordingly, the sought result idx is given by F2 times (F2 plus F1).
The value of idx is 1.94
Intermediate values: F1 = 1.04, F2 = 0.967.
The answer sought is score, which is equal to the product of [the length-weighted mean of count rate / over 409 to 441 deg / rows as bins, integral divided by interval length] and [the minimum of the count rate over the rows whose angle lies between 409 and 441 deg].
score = 1.18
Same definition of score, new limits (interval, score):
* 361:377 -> 1.36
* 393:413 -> 1.33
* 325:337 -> 1.20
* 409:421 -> 1.41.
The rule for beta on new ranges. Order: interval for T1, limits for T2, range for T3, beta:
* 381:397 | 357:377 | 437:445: 2.02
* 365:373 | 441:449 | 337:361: 2.02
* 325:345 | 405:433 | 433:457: 1.96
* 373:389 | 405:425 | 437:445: 1.97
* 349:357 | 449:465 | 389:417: 2.12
